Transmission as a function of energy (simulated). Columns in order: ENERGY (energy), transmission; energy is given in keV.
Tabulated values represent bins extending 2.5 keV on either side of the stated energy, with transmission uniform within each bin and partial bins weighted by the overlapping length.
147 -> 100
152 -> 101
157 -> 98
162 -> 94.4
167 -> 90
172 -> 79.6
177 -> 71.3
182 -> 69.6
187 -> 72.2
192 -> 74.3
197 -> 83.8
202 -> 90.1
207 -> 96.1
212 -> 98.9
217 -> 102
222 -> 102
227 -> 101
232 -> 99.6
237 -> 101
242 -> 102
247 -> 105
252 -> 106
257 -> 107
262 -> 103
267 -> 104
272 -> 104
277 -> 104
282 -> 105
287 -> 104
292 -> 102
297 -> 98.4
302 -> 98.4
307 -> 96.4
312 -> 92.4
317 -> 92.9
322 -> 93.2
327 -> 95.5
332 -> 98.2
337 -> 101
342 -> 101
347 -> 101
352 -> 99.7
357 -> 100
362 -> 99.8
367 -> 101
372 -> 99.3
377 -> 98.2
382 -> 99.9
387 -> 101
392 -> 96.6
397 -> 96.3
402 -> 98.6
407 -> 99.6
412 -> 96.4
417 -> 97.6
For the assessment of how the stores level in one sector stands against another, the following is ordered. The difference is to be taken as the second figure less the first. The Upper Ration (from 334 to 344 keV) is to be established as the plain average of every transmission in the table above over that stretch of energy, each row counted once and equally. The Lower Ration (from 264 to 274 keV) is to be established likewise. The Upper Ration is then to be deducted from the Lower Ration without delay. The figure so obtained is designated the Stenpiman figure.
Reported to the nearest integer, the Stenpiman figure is 3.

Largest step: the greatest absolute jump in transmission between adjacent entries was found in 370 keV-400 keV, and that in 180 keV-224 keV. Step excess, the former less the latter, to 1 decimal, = -5.1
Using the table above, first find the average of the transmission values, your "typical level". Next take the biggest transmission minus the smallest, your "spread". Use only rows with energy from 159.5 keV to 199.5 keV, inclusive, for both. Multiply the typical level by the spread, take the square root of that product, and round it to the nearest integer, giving 44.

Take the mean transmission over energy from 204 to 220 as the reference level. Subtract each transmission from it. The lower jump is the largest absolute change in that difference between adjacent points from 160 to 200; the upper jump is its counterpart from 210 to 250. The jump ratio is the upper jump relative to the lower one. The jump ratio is 0.3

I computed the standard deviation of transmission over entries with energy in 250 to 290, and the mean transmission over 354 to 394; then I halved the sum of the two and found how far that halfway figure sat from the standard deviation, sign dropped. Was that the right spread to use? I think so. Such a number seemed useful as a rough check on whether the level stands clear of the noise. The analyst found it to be 49.1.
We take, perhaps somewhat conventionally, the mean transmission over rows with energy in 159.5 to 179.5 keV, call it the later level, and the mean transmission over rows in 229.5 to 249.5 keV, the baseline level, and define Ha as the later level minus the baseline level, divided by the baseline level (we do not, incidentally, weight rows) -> -0.18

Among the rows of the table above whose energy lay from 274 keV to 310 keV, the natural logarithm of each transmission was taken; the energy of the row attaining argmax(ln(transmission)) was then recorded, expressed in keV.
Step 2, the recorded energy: 282 keV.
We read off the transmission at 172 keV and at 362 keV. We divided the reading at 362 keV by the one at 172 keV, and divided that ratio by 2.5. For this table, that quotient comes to 0.50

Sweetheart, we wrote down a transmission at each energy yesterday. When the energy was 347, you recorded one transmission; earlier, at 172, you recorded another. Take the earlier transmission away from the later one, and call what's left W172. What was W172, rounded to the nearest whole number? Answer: 21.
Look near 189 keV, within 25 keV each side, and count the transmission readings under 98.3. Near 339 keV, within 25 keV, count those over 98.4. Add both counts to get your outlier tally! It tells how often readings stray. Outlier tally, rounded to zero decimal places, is 15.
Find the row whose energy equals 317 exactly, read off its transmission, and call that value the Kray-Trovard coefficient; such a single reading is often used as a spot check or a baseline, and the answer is 92.9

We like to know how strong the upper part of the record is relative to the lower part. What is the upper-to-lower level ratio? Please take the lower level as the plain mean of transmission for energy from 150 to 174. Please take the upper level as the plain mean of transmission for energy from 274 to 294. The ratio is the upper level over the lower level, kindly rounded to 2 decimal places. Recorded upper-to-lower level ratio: 1.12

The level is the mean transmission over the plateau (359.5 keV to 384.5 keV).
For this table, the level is 100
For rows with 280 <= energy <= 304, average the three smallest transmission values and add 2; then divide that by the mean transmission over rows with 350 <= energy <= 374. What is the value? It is 1.02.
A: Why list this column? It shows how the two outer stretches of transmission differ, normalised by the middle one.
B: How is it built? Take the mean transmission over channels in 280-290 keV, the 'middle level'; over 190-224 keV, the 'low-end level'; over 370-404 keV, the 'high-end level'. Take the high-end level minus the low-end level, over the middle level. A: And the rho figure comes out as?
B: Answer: 0.06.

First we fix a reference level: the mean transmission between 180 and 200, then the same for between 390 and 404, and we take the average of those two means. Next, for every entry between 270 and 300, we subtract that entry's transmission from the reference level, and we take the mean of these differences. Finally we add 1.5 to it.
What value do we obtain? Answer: -15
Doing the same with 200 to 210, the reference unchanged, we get -6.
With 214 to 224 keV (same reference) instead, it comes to -14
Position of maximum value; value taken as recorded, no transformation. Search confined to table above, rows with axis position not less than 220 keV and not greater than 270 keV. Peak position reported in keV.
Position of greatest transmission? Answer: 257 keV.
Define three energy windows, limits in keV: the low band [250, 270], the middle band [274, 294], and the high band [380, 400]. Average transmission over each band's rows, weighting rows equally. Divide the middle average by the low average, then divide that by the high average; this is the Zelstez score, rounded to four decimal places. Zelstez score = 0.0100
